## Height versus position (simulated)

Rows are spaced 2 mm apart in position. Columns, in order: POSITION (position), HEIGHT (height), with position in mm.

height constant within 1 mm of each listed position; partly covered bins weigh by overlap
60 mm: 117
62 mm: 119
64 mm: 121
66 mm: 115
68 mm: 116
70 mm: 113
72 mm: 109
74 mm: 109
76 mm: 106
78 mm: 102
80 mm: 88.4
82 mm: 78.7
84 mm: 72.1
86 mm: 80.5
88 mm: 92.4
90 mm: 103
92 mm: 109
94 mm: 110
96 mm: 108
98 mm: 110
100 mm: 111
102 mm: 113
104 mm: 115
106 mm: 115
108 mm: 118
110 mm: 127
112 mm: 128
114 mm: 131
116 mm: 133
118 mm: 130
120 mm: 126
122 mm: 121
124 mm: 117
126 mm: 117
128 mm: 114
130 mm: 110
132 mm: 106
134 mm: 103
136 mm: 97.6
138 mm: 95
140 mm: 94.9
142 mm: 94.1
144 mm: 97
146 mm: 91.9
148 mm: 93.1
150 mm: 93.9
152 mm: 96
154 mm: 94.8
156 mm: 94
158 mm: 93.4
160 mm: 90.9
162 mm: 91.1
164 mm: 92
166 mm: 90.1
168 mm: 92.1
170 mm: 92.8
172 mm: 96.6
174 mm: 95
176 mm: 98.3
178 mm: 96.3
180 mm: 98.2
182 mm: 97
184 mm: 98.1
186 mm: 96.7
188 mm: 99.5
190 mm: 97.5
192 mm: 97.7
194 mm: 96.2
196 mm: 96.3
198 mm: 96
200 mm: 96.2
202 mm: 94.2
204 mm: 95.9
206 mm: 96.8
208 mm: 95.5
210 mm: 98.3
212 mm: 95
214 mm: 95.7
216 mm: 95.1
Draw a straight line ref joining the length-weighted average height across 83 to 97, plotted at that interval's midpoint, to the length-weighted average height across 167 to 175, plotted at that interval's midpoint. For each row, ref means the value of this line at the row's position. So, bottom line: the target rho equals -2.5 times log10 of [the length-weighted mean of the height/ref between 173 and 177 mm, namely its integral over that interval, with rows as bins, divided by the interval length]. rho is -0.03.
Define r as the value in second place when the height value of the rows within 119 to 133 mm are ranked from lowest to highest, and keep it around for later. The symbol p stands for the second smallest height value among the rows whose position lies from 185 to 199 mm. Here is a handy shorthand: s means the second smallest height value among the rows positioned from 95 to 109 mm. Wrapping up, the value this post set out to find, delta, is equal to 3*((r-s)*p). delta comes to 0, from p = 96.2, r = 110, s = 110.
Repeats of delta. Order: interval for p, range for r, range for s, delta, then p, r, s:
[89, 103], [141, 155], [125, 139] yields -1458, 108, 93.1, 97.6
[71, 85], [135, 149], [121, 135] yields -3046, 78.7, 93.1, 106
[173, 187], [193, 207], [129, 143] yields 289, 96.3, 95.9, 94.9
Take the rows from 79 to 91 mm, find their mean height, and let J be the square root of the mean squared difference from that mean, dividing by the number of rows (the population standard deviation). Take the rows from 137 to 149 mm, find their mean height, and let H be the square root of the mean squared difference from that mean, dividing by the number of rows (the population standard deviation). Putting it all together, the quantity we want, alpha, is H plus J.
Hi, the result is 11.7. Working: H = 1.6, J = 10.1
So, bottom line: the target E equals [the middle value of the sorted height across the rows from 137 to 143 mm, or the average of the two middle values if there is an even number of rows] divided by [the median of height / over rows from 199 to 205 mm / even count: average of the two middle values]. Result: 0.99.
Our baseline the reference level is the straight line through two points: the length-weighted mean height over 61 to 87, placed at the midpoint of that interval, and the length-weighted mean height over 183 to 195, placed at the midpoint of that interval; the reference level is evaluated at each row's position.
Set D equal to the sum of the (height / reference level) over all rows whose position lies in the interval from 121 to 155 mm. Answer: 17.4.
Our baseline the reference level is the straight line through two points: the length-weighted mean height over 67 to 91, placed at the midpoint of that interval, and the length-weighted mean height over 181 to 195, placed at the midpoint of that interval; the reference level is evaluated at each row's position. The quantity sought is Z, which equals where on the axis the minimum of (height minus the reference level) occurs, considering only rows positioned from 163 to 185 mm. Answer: 166 mm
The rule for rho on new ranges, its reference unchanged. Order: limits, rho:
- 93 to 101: -0.14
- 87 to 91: -0.01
